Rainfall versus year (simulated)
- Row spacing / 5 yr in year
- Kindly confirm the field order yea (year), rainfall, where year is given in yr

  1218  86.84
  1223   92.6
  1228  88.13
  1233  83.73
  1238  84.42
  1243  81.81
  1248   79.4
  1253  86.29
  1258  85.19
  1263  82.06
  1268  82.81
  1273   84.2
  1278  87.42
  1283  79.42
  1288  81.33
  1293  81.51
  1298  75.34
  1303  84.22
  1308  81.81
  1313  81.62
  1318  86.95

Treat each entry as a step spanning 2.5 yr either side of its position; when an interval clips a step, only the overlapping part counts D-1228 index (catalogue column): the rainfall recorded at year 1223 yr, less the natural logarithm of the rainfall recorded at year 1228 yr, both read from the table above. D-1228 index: 88.1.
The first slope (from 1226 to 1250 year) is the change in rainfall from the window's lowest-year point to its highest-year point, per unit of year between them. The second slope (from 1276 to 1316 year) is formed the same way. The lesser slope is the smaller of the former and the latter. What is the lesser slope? -0.44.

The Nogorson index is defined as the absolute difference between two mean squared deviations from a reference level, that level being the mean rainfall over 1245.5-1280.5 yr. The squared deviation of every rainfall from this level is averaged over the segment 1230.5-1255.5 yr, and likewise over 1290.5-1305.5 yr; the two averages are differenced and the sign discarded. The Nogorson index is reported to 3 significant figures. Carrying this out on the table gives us 20.3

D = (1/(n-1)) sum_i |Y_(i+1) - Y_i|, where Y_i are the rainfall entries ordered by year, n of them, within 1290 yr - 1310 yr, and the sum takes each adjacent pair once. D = 5.8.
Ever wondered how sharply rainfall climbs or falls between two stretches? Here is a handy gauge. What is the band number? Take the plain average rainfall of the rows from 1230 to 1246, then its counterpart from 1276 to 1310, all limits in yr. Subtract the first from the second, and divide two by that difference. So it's -1.1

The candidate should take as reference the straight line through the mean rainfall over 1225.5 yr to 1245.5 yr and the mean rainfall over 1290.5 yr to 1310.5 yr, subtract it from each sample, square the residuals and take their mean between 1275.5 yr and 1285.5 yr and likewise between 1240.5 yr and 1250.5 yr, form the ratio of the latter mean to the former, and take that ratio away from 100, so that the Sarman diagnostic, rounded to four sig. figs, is 99.29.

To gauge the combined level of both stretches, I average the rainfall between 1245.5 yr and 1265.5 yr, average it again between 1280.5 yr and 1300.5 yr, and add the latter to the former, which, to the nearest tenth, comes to 162.6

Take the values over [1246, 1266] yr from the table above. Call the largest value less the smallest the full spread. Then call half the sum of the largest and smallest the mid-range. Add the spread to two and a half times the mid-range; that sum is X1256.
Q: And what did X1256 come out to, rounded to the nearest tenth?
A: 214.0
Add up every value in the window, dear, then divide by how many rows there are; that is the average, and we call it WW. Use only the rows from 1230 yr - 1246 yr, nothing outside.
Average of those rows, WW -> 83.3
